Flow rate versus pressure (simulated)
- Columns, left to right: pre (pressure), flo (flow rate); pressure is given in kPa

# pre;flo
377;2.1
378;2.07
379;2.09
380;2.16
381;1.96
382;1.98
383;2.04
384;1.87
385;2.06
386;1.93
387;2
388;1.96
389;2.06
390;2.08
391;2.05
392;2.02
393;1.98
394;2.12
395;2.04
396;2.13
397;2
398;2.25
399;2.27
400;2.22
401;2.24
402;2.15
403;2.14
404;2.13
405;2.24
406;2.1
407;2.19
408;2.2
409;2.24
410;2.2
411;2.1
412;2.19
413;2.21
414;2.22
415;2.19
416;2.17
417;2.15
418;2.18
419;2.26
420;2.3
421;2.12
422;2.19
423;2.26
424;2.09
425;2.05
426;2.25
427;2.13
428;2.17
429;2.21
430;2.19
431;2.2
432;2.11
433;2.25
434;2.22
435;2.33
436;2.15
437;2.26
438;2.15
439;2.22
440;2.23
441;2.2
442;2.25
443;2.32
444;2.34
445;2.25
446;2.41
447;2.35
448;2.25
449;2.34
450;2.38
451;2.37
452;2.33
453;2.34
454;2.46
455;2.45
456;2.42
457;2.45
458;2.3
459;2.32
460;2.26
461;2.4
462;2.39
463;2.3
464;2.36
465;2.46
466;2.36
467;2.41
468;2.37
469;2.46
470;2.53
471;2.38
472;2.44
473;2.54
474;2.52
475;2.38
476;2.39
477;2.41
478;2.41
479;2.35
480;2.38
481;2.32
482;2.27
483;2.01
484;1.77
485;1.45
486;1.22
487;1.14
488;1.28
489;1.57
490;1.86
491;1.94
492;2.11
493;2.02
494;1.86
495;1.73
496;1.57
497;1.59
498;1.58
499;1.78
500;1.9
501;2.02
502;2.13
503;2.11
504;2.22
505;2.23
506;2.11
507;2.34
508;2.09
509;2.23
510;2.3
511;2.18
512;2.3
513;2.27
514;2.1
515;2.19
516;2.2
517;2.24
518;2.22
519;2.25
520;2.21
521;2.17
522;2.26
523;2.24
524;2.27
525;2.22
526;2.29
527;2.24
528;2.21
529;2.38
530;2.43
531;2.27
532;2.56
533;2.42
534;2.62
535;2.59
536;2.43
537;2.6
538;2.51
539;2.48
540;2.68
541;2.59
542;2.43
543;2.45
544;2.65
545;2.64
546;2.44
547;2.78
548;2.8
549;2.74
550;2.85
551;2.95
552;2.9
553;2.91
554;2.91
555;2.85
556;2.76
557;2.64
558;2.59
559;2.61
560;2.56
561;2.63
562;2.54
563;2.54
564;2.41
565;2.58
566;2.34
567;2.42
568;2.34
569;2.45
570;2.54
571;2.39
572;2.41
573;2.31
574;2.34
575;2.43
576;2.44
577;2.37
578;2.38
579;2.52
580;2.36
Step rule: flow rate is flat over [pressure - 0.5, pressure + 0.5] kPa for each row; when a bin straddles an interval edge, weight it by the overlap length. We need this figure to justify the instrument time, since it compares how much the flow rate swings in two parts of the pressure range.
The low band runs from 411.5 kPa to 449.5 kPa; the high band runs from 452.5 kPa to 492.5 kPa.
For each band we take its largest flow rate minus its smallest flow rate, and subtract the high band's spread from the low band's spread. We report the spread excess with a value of -1.04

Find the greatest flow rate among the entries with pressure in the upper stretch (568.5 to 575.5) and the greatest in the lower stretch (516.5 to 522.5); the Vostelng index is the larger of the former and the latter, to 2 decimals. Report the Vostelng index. 2.54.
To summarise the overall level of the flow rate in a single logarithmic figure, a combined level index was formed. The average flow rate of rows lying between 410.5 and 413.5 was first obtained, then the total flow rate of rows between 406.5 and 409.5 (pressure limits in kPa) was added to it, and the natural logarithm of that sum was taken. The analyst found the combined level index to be 2.17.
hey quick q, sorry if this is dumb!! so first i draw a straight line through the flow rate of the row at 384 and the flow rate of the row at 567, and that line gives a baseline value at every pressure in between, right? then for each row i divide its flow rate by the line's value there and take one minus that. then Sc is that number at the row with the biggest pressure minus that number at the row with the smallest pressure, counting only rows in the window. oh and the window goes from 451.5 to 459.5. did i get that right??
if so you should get 0.016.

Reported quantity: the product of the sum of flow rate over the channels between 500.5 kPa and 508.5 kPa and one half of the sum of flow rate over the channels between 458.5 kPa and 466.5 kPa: 163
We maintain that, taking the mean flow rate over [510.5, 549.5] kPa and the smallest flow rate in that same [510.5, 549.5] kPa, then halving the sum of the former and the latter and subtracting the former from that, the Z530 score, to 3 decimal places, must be -0.149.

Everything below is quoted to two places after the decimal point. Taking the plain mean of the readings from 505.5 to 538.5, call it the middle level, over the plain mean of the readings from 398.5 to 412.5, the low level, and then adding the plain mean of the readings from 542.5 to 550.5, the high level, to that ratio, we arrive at 3.72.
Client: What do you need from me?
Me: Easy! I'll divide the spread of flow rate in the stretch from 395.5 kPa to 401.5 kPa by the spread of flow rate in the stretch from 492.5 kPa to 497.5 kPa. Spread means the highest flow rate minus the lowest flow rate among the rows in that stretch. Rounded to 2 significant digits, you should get 0.60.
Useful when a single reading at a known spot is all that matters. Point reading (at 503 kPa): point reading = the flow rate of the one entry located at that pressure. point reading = 2.11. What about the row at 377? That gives 2.1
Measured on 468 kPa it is 2.37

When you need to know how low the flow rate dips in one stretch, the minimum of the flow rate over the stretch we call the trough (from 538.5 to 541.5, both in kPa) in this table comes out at 2.48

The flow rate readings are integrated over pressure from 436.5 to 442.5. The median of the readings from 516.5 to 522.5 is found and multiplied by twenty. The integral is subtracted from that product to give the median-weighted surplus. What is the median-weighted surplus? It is 31.3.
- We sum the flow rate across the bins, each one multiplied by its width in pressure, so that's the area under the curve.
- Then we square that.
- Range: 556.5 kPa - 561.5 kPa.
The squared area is 170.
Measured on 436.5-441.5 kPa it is 122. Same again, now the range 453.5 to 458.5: 146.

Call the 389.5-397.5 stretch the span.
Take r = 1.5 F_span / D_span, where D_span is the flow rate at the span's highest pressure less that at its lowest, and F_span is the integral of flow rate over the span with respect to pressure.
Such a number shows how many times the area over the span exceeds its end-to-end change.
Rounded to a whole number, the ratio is -308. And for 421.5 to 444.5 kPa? 508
